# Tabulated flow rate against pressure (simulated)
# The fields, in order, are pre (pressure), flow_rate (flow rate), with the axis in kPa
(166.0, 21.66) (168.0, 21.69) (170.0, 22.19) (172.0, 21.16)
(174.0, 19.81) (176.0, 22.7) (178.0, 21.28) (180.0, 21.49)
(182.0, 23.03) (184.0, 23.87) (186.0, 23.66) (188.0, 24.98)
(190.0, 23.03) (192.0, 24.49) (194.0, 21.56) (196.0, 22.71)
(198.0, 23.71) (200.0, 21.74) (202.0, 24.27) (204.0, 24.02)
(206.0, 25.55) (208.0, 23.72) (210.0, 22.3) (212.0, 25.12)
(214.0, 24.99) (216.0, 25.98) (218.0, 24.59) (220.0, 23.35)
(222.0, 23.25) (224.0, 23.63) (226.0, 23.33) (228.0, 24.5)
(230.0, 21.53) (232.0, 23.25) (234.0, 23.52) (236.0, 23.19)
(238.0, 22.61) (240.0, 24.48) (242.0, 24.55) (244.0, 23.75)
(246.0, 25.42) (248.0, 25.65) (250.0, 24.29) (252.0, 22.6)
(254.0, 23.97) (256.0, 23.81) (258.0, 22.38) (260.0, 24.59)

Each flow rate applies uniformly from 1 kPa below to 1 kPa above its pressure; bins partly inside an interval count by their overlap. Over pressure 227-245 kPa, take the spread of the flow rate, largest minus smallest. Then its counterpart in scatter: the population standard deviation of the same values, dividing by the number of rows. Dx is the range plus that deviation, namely 4.0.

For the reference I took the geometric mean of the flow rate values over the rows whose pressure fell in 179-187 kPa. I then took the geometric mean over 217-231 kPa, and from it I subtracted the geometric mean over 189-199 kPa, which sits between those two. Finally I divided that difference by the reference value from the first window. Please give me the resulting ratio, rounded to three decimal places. 0.015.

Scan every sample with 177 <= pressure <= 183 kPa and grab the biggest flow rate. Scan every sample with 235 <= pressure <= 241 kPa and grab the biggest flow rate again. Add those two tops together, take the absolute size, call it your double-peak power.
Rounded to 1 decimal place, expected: 47.5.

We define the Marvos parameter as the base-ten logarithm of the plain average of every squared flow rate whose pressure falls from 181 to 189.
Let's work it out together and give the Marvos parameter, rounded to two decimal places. 2.76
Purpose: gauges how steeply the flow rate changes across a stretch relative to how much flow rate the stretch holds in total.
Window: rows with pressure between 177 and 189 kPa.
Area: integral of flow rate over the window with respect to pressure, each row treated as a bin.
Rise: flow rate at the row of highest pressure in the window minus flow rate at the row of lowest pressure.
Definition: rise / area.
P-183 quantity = 0.013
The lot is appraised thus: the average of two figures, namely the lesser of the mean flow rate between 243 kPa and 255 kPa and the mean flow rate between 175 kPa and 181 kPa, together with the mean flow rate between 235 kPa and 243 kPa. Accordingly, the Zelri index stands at 22.8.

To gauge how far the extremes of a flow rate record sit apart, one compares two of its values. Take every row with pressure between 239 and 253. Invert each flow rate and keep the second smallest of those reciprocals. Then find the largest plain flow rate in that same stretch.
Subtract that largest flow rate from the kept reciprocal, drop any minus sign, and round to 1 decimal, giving 25.6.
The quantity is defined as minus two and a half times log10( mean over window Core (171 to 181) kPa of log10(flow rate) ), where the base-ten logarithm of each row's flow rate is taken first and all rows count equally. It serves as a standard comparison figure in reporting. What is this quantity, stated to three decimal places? -0.308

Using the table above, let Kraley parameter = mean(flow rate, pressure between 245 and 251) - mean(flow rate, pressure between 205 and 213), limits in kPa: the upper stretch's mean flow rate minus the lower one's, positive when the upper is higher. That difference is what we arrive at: 0.9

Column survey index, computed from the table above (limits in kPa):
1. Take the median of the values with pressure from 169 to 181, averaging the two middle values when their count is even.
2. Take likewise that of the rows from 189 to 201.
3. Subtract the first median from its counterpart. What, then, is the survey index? 1.5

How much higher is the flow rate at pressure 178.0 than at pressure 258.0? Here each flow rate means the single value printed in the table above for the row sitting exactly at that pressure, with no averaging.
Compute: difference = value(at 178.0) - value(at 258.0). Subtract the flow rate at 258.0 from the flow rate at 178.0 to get -1.1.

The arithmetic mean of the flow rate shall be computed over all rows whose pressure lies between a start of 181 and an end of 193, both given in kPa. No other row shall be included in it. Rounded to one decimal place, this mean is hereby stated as 23.8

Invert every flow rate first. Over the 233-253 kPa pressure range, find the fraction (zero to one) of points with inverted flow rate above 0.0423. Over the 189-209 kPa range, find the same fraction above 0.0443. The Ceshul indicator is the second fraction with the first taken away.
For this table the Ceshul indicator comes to -0.20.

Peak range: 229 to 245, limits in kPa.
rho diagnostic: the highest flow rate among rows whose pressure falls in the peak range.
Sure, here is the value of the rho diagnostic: 24.55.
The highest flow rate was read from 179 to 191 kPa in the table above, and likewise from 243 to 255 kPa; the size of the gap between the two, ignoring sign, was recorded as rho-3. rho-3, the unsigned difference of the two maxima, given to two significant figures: 0.67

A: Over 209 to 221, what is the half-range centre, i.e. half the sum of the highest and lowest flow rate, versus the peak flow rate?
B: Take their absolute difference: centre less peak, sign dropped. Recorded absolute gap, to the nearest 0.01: 1.84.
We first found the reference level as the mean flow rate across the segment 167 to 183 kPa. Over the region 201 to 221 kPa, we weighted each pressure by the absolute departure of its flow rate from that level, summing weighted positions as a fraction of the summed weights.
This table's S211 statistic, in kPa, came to 211.2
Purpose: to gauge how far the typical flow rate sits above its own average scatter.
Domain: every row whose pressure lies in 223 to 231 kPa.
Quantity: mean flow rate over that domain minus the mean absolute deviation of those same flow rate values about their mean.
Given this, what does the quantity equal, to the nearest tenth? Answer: 22.4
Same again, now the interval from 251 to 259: 22.5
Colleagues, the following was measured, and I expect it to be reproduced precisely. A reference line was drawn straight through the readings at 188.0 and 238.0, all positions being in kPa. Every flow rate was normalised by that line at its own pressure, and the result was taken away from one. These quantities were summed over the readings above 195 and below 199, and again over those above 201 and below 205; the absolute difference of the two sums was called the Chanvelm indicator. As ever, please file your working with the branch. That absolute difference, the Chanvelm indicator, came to 0.10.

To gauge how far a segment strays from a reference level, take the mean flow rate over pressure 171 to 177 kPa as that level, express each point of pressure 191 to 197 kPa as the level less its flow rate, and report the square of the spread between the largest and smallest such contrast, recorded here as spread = 8.6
